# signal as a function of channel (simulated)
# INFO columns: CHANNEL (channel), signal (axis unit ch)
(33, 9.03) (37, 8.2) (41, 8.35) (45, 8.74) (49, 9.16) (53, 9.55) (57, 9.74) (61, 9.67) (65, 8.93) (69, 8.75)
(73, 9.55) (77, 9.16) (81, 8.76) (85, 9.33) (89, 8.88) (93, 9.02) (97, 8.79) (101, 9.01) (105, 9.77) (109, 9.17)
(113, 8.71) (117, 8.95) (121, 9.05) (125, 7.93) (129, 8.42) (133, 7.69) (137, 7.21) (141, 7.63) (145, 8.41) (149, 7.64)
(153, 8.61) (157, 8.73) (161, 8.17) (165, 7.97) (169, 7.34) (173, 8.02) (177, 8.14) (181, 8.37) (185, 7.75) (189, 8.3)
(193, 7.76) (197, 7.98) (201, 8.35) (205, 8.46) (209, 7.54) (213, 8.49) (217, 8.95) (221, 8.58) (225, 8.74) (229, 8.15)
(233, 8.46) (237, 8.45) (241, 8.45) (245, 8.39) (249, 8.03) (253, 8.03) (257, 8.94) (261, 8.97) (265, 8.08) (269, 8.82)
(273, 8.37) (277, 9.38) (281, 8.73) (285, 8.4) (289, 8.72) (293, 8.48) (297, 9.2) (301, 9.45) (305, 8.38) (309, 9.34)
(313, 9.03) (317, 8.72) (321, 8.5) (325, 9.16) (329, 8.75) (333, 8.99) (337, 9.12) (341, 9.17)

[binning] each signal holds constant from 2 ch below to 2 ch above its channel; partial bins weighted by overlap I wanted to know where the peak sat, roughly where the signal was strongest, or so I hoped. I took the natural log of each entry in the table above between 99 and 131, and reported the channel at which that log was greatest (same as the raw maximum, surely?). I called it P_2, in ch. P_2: 105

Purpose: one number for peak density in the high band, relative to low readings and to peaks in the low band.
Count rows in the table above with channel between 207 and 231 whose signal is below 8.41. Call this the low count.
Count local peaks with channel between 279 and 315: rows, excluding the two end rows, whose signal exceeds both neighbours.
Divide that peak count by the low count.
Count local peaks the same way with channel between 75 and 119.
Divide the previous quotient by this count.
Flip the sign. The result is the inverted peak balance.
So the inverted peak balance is -0.50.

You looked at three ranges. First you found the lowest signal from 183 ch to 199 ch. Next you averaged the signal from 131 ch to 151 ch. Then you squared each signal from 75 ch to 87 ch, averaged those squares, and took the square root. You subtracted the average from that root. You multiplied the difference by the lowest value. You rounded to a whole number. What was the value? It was 11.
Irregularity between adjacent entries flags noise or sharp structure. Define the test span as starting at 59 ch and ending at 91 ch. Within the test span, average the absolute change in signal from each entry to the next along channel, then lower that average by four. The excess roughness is -3.50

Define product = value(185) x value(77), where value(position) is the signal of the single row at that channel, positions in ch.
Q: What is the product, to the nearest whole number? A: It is 71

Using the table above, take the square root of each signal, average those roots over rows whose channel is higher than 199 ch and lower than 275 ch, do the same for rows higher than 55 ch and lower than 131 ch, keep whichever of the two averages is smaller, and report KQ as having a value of 2.904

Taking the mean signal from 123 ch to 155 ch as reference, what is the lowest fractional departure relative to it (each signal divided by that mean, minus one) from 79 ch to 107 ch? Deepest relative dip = 0.10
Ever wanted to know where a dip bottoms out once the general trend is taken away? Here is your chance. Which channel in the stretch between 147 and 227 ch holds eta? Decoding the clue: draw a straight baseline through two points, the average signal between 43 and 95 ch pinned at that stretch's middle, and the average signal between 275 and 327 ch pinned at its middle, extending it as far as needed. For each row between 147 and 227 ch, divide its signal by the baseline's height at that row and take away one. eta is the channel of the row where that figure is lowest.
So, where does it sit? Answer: 169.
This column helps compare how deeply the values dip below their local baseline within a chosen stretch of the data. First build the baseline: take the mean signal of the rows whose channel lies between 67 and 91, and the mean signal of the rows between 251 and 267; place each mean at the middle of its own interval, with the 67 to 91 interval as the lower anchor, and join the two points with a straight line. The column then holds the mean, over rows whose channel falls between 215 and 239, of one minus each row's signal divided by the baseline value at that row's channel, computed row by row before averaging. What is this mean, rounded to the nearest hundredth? 0.01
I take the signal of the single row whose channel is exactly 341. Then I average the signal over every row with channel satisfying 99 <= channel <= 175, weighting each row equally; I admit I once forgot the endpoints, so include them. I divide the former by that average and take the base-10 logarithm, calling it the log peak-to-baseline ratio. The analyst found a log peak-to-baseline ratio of 0.041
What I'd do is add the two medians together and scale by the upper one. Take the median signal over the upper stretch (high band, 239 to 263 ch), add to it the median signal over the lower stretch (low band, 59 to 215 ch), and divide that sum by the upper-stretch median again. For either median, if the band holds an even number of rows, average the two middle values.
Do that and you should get 2.00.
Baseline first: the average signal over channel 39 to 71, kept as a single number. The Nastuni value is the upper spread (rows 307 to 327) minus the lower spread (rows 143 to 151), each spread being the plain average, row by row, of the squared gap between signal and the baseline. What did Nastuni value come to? -1.2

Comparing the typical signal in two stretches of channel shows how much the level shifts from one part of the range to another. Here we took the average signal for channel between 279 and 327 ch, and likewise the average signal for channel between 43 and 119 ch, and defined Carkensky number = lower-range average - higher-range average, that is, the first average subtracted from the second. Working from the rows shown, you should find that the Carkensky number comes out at 0.30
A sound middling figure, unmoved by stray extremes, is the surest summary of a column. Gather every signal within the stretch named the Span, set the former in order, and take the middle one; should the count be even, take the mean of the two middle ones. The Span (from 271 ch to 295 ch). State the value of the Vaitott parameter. 8.60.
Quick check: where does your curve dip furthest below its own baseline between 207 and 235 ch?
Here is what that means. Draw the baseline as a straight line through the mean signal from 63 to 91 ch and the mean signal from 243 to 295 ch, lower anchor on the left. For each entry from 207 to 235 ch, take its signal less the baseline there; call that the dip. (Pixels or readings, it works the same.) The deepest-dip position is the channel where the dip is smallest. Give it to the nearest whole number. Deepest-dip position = 209 ch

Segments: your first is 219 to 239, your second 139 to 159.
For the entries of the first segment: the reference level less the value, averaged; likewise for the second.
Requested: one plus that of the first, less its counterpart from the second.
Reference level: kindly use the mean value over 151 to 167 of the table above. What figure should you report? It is 0.7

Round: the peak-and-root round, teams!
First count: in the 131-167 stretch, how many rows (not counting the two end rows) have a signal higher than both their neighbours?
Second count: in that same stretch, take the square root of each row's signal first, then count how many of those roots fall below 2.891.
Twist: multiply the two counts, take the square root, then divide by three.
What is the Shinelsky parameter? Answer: 1.2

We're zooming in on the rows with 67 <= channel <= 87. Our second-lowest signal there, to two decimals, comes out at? 8.76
